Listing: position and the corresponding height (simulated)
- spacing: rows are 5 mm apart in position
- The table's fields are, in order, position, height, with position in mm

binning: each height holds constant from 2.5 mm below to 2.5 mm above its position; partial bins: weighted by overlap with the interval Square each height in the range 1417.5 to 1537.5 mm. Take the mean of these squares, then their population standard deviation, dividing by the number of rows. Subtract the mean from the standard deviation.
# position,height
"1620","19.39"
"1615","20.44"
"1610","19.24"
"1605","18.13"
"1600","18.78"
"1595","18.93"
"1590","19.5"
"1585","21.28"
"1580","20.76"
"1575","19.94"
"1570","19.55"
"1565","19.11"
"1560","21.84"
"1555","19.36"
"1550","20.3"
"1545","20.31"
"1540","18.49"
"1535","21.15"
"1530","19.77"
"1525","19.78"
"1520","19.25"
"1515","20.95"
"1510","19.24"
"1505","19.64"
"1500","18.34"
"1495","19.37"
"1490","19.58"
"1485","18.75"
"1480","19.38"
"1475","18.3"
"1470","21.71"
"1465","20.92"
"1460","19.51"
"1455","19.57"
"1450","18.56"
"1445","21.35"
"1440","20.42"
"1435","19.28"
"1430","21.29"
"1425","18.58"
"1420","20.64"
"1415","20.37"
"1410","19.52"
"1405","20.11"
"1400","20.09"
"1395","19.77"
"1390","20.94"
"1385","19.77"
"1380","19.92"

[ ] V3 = -354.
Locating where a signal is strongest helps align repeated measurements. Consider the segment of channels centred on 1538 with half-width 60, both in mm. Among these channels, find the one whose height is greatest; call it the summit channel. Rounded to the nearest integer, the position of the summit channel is 1560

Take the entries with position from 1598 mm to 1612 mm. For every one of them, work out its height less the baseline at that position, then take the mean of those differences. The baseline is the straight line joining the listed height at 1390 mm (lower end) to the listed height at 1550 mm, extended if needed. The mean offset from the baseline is -1.4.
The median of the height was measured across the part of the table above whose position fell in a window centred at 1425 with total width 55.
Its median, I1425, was 20.1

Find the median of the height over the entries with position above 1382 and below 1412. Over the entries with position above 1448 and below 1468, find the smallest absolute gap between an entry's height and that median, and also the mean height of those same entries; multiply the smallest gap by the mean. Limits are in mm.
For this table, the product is 7.1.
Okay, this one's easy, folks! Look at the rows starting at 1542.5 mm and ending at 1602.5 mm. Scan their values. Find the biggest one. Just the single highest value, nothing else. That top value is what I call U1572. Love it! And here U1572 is 21.84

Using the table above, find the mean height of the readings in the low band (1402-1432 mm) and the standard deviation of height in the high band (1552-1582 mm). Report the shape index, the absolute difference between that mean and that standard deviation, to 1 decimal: 19.1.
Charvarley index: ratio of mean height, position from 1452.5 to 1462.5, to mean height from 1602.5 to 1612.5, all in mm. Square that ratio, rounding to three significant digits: 1.09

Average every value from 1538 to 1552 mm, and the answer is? 19.7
